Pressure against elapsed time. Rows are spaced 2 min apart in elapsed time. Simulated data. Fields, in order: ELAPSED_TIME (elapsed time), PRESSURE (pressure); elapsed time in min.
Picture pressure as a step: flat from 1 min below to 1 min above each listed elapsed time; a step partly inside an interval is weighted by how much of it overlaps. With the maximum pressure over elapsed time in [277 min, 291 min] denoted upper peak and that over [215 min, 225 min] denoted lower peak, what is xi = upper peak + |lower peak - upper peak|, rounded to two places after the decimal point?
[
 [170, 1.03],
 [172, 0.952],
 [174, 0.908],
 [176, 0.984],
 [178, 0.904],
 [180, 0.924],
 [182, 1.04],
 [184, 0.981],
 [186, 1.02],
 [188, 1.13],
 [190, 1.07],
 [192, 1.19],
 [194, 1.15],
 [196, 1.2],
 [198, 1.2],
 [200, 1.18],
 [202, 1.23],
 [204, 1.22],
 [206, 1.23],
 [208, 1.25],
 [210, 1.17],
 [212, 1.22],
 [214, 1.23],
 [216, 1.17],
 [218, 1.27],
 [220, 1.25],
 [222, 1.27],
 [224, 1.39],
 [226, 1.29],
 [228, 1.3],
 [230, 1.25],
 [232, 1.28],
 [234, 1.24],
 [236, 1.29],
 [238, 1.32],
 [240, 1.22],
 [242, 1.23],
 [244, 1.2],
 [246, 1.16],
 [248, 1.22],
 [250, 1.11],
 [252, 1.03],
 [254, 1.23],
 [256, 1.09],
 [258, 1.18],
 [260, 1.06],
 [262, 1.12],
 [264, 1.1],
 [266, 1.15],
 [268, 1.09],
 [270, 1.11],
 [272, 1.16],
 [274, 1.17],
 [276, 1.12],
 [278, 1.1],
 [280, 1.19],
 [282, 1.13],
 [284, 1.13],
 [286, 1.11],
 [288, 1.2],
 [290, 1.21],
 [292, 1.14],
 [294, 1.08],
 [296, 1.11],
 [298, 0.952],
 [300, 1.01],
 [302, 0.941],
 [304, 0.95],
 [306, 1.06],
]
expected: 1.39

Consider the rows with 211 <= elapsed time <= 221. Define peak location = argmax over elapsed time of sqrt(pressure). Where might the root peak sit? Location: 218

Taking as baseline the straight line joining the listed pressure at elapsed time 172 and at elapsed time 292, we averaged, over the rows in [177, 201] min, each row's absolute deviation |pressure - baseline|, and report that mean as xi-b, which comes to 0.120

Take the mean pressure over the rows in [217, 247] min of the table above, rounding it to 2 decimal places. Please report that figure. 1.26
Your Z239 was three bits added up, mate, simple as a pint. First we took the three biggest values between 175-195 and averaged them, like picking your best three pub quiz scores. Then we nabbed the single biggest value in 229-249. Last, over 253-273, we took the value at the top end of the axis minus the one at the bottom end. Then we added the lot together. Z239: 2.41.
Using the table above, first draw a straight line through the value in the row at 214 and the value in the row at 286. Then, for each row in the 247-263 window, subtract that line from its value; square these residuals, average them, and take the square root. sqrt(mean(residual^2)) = 0.074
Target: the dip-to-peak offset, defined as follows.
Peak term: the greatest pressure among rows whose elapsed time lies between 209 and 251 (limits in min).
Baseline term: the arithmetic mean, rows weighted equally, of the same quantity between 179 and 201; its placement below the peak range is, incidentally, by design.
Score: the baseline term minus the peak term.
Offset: -0.29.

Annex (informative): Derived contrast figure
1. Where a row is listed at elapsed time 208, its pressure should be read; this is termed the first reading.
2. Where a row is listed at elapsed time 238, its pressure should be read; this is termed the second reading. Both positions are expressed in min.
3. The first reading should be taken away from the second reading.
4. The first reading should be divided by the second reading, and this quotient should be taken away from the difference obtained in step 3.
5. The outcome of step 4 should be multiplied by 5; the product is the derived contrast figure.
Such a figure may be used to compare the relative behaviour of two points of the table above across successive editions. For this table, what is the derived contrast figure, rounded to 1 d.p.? -4.4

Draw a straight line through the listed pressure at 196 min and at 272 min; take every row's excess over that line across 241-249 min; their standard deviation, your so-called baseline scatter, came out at 0.03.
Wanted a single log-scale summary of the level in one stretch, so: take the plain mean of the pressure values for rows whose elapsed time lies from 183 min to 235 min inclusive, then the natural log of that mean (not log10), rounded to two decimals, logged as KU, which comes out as 0.19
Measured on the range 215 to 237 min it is 0.24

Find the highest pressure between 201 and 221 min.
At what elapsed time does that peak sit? 218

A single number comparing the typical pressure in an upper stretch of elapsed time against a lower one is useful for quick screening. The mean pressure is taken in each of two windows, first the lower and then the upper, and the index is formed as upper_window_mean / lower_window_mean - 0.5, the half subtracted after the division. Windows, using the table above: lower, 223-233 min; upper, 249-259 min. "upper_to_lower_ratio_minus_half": 0.37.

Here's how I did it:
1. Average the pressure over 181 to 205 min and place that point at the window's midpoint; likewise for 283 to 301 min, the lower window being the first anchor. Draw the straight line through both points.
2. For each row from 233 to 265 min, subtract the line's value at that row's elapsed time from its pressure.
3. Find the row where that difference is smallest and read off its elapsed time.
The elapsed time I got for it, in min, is 252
